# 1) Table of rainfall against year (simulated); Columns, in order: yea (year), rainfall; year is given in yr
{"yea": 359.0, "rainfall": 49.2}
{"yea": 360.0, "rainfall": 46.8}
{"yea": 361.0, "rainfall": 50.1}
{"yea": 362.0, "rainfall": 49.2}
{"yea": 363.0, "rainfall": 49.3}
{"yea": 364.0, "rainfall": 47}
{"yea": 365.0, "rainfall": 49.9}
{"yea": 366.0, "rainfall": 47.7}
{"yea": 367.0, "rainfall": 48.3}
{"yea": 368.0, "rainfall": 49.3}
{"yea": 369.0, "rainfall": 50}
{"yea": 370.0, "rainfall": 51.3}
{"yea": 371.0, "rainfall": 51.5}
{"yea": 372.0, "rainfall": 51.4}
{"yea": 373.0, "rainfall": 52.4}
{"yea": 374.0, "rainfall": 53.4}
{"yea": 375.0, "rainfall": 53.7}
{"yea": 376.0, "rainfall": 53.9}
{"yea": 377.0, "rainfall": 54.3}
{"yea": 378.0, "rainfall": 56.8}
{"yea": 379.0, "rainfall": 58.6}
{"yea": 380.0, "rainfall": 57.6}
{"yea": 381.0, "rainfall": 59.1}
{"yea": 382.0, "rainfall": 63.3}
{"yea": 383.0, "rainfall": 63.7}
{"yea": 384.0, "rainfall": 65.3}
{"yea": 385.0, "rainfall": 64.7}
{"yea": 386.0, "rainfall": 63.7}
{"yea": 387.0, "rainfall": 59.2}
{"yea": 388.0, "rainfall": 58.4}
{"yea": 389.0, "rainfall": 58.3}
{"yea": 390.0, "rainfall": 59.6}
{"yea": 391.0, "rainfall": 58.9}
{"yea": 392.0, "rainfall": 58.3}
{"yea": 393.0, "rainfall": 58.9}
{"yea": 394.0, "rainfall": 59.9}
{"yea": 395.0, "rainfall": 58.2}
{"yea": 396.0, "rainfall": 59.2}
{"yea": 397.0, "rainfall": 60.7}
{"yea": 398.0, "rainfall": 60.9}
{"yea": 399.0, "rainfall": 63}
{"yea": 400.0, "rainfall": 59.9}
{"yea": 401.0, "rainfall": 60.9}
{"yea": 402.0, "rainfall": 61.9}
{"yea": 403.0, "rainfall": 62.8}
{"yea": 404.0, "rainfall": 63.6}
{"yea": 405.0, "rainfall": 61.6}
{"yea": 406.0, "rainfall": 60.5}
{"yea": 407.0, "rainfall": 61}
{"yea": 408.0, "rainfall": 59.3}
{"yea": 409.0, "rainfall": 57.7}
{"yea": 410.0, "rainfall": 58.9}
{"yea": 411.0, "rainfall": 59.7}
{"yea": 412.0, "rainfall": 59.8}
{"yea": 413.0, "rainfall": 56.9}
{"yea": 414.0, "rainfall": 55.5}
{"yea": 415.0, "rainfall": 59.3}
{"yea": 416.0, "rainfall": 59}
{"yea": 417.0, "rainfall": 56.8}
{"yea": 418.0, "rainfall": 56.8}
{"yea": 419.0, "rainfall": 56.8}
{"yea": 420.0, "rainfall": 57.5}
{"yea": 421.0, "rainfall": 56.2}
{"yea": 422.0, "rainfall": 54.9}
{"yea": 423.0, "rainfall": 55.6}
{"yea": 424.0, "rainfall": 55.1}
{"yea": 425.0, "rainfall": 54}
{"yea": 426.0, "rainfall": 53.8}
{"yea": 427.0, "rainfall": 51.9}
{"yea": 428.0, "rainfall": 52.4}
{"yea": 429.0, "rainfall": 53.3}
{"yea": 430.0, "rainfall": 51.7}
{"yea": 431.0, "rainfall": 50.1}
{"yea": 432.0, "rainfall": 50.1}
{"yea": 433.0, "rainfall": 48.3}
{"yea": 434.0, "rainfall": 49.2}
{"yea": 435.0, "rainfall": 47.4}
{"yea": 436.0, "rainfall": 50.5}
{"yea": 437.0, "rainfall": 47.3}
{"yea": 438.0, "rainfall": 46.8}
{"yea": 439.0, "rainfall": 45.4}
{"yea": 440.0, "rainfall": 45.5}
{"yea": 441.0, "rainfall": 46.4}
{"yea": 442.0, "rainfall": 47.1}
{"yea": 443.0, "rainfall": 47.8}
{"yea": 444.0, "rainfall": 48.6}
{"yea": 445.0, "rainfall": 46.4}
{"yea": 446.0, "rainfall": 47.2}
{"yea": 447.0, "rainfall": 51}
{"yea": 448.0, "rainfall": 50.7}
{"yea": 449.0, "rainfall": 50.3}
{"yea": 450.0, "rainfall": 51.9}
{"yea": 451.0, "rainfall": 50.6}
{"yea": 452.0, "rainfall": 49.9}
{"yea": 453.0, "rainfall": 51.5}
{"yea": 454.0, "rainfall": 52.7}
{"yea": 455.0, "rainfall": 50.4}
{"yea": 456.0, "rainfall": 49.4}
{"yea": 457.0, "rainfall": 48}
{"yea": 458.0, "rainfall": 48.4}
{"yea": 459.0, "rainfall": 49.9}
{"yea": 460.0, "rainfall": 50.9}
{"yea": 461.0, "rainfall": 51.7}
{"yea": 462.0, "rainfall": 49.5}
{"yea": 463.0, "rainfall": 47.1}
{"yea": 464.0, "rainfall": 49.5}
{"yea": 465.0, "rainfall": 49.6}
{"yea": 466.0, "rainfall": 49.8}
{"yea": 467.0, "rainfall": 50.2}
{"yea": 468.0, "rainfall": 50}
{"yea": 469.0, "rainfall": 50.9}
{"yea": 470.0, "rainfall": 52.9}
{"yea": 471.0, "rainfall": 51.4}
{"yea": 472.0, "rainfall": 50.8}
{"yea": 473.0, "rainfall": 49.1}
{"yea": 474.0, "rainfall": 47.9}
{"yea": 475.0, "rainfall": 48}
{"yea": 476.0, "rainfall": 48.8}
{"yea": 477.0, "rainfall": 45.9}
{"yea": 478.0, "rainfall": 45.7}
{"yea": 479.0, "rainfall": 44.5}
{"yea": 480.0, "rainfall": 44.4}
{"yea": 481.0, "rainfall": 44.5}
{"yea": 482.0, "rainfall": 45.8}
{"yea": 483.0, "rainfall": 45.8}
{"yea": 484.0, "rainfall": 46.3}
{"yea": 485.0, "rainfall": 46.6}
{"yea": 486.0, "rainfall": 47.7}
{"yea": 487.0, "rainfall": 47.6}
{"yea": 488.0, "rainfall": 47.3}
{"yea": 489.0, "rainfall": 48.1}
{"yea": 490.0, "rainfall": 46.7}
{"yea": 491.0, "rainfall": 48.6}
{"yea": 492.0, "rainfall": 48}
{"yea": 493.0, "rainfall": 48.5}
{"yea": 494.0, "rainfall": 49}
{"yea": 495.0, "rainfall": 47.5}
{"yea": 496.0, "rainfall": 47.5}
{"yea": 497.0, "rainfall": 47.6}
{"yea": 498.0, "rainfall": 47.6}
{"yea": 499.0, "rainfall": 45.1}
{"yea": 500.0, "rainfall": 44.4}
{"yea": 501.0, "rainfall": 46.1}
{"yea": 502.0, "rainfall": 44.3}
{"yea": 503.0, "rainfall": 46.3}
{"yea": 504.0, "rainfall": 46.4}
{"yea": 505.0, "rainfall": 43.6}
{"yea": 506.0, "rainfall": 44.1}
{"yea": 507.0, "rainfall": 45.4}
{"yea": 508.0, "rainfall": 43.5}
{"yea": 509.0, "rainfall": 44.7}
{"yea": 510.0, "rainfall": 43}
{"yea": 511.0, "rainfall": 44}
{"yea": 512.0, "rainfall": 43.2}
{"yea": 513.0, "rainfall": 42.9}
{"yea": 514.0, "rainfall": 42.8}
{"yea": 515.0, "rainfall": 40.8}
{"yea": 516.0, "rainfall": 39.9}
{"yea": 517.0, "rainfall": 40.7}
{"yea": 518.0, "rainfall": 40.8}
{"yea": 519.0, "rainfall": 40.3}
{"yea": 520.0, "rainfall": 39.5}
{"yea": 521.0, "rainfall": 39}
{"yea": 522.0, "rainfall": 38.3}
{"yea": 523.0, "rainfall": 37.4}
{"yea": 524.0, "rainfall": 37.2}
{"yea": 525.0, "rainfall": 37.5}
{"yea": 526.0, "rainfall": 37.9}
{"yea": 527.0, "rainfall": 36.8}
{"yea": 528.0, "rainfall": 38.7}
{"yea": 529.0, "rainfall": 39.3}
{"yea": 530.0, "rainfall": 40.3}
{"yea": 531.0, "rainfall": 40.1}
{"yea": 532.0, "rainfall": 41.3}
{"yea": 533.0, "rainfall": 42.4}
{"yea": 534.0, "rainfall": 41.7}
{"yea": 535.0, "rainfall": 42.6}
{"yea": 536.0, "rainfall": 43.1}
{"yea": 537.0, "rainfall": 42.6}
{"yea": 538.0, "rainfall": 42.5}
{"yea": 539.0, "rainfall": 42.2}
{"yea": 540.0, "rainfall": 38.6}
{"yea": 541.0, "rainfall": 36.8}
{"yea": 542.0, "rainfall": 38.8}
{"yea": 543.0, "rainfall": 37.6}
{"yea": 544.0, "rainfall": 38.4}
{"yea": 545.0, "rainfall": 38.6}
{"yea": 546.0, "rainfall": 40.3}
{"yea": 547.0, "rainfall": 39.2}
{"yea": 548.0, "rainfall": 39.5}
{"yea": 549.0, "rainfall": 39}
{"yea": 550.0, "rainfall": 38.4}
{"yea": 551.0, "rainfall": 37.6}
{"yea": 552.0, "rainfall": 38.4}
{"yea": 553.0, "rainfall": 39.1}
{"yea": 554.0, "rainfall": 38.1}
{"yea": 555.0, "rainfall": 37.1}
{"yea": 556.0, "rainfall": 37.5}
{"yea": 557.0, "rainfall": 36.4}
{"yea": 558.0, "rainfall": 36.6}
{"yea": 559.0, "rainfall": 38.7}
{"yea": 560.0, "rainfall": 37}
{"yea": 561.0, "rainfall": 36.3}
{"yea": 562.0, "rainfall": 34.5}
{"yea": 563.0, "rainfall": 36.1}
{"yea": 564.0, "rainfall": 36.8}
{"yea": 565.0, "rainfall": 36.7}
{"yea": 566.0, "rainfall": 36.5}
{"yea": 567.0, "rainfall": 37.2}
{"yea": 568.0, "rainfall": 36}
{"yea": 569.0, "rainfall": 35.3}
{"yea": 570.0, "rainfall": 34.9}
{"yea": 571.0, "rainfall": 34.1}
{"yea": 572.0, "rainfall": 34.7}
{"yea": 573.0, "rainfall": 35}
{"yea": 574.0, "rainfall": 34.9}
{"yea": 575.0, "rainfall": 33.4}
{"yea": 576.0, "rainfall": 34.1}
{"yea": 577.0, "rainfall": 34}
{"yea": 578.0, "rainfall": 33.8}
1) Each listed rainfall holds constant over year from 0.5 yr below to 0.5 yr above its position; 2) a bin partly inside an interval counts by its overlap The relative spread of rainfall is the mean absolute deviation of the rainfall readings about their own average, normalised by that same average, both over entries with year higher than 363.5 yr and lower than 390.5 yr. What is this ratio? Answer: 0.086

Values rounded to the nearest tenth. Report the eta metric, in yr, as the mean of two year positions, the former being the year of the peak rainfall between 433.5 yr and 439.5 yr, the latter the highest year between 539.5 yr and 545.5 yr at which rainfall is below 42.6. 490.5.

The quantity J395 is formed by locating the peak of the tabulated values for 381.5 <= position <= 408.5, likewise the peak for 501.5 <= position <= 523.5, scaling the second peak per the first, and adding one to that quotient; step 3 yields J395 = 1.71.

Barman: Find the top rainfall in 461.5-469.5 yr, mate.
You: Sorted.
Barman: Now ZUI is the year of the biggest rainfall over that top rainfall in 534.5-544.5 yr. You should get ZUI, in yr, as 536.0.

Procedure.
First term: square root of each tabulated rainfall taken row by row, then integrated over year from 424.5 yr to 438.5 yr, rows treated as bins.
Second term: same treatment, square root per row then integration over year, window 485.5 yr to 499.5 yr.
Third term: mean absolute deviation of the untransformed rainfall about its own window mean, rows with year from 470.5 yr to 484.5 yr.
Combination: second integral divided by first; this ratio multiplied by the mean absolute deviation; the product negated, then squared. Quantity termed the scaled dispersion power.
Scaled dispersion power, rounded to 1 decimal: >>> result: 3.6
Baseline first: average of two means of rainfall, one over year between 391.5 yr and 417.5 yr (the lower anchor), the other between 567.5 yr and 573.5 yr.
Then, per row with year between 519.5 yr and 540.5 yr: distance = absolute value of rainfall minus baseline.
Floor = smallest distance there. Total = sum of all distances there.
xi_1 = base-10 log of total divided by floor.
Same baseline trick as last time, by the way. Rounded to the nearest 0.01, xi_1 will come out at 1.56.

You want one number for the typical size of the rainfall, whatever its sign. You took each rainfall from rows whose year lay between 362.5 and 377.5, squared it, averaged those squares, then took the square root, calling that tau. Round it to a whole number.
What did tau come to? 51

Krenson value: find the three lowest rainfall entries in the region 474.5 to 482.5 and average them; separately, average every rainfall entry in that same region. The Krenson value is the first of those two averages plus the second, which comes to 90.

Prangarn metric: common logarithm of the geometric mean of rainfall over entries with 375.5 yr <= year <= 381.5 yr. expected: 1.75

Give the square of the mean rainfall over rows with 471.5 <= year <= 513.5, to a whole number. 2140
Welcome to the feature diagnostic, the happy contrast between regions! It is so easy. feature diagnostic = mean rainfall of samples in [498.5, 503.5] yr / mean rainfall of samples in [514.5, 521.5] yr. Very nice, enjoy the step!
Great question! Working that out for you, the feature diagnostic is 1.13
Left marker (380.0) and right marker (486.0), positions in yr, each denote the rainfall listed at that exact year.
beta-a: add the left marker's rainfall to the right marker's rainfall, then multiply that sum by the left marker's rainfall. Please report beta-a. 6065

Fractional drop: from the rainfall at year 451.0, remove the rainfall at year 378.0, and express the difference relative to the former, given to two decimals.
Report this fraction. -0.12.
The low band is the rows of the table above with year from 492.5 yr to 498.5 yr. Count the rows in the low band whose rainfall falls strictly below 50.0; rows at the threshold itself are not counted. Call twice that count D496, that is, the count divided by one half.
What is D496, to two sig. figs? 12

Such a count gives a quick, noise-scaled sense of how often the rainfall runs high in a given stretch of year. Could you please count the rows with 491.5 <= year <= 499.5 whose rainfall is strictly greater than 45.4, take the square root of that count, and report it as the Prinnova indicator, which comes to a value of 2.6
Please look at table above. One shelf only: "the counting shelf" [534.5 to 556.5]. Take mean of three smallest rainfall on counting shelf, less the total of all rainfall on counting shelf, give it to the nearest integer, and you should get -829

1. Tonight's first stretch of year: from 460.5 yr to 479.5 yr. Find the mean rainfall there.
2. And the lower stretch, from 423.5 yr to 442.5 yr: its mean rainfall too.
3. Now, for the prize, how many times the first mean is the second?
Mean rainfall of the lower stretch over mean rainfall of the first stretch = 1.01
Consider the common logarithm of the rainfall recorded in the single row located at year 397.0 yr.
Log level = 1.78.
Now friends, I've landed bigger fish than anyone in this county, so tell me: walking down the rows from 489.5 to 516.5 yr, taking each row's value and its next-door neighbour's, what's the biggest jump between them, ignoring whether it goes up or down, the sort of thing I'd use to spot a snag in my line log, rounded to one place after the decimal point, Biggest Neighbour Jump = 2.8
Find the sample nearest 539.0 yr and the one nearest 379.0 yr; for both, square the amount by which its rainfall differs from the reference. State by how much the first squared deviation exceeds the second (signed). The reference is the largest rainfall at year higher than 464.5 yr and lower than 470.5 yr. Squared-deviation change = 82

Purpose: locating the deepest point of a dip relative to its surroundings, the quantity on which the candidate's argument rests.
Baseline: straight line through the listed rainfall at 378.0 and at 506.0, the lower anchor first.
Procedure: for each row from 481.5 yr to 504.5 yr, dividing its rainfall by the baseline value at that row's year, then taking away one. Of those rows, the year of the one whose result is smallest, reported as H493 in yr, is 482.0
